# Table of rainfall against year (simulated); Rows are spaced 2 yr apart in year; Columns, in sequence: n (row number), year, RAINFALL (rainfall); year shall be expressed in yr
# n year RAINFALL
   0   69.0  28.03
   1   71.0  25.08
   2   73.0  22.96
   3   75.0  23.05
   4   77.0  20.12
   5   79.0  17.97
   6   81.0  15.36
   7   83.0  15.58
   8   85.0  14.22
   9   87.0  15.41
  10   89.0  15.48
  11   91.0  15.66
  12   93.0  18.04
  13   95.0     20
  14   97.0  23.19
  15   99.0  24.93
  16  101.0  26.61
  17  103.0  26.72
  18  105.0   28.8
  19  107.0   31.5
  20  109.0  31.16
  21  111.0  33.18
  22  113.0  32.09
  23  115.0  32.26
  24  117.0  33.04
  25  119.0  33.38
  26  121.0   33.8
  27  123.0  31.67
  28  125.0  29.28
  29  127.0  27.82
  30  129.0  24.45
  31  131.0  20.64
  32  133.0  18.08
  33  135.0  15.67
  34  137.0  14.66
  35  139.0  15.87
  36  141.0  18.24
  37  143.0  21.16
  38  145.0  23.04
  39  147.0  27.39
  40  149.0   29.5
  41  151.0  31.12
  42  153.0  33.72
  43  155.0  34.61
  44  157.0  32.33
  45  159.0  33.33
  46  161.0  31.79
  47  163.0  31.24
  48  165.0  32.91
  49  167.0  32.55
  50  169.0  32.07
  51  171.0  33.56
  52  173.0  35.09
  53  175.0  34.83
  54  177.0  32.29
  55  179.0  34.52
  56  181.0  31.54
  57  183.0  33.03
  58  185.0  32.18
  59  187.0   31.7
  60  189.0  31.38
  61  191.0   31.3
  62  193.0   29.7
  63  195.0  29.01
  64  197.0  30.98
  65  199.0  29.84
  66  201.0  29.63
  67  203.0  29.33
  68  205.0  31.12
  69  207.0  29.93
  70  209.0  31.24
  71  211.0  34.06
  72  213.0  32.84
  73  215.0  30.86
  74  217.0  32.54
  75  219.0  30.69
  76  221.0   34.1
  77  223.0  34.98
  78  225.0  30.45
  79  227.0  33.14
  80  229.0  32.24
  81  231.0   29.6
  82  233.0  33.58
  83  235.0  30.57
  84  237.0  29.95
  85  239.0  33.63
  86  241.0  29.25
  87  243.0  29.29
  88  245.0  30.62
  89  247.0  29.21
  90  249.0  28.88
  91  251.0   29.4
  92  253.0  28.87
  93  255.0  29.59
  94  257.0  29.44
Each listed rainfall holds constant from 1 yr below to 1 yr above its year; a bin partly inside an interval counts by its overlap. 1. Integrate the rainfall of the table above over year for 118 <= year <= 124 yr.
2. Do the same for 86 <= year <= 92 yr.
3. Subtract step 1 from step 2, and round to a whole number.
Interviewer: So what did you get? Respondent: -105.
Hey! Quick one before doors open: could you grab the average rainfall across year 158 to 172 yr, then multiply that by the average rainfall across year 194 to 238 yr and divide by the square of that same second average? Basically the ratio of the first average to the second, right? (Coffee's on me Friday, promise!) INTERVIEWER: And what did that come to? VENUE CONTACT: 1.0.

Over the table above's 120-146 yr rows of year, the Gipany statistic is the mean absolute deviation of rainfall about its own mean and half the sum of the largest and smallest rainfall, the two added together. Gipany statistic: 29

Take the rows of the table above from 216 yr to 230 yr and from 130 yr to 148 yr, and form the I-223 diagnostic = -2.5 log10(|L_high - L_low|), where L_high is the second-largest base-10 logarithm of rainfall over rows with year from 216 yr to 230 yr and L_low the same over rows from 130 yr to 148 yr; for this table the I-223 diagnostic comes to 1.9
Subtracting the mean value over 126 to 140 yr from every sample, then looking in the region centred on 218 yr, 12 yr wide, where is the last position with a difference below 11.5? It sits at 219.0 yr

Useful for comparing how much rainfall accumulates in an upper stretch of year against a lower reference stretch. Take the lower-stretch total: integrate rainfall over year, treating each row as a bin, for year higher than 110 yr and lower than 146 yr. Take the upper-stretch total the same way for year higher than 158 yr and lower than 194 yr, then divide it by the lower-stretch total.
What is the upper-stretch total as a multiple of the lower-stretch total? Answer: 1.28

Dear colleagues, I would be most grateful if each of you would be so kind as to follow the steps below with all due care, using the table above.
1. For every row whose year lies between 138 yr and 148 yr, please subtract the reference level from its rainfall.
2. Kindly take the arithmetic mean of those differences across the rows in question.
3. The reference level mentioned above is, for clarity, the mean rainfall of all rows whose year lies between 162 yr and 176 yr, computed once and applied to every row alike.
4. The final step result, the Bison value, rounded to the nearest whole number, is -12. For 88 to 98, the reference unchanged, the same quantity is -15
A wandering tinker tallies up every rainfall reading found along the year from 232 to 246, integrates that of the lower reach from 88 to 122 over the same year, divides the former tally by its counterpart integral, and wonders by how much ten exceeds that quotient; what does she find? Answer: 9.8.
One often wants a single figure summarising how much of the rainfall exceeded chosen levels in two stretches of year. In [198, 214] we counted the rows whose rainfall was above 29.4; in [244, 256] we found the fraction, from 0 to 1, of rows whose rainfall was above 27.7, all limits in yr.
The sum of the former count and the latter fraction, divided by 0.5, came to 16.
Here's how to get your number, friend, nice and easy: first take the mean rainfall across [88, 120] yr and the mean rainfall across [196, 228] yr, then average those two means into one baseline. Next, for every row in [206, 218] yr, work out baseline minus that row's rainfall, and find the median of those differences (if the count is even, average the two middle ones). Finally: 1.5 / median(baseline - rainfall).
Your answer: -0.5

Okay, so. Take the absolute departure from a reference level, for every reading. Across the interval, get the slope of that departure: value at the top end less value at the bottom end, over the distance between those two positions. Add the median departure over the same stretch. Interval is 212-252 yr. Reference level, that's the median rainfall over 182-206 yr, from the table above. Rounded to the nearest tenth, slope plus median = 1.7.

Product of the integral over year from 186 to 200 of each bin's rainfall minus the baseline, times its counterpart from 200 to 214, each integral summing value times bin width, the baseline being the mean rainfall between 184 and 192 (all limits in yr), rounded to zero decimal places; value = 101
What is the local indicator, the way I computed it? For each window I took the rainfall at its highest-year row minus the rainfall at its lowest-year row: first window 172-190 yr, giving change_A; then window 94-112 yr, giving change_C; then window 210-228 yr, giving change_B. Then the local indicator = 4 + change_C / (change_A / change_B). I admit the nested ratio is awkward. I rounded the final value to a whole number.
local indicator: 7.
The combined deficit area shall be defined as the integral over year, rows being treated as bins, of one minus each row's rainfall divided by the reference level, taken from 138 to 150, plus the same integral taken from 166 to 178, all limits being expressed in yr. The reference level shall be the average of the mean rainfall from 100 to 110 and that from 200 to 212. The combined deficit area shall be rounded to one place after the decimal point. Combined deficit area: 1.6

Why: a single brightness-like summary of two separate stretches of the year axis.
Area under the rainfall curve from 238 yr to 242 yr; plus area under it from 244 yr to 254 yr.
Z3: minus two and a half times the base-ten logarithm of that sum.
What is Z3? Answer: -6.56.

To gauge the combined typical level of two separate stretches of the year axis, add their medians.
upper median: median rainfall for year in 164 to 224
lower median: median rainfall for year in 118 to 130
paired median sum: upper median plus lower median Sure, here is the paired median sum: 62.4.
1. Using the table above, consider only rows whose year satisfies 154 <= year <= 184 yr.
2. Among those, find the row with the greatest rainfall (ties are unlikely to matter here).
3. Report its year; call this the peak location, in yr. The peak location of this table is 173.0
